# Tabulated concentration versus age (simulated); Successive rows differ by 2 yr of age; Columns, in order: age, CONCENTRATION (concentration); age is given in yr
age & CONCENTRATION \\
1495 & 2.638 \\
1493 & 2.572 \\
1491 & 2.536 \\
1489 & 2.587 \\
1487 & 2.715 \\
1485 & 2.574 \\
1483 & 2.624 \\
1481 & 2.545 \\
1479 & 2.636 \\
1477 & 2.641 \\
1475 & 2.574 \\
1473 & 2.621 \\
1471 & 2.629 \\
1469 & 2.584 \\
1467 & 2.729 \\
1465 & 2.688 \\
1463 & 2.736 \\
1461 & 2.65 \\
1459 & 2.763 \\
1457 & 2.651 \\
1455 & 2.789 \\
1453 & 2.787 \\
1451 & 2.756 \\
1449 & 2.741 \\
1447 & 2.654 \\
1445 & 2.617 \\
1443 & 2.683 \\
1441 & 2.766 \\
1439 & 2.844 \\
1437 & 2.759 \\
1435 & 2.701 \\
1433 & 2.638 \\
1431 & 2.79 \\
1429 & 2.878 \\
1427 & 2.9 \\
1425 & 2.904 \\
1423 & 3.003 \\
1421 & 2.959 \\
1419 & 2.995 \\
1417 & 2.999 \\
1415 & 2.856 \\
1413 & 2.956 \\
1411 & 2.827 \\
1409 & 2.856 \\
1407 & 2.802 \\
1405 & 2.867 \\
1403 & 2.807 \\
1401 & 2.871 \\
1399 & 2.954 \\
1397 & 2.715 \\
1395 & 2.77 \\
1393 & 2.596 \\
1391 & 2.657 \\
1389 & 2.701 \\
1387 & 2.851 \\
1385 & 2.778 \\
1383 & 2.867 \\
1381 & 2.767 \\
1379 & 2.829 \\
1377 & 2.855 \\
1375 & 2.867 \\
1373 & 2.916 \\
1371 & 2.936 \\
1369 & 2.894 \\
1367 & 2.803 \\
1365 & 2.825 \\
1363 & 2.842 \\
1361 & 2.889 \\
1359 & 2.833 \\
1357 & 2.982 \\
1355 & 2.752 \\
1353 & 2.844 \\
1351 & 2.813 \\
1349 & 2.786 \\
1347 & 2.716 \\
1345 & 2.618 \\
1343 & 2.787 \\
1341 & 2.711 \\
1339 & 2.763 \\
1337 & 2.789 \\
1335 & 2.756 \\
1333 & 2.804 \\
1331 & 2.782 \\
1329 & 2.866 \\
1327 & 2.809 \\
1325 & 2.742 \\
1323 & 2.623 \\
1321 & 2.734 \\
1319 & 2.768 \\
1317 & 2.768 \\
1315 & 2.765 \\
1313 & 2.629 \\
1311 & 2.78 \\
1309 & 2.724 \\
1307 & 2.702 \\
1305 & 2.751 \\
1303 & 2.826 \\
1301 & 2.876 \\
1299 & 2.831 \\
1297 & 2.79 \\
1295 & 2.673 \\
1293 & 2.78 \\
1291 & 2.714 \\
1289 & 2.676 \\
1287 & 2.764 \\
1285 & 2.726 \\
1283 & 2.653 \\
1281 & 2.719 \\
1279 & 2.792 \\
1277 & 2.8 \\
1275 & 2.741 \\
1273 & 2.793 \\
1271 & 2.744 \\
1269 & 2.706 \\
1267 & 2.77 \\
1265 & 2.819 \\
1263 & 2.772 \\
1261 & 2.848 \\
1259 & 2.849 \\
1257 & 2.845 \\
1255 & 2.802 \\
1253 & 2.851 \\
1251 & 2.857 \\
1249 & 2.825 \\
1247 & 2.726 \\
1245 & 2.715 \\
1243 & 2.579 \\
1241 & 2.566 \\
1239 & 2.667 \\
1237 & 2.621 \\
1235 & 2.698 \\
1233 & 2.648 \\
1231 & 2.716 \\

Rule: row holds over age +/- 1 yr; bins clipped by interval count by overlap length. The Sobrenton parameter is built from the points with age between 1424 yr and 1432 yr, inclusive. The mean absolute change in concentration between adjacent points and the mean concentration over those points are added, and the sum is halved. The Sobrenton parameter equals 1.45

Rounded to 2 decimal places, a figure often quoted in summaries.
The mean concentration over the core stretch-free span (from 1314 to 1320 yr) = 2.77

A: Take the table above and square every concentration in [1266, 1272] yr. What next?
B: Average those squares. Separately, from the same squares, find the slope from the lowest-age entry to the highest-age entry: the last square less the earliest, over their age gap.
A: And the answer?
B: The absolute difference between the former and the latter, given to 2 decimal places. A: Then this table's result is 7.54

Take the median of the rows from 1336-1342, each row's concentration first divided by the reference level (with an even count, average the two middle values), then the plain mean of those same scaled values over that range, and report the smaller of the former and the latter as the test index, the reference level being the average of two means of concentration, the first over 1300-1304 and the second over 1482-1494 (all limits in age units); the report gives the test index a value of 1.01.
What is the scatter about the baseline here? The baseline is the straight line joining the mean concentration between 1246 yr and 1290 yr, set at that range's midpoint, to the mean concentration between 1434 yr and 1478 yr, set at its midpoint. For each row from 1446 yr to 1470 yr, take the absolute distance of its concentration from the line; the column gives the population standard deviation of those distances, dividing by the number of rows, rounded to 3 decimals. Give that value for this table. 0.027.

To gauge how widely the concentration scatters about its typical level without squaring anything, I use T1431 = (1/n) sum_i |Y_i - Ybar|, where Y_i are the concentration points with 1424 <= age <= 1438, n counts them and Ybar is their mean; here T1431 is 0.084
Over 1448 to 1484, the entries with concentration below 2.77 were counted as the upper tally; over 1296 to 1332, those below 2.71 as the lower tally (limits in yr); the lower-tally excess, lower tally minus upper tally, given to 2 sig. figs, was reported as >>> -13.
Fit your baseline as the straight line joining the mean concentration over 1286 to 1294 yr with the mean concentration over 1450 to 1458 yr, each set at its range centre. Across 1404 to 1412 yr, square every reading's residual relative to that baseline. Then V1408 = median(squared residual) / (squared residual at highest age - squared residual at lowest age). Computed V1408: -1.2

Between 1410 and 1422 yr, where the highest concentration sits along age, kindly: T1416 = 1417 yr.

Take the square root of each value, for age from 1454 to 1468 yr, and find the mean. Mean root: 1.65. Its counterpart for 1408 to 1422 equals 1.71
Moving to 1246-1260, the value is 1.68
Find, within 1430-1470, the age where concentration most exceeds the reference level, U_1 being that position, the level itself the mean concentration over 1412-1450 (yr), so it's 1439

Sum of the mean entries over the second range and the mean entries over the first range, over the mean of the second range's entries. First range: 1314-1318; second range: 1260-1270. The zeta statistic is 1.994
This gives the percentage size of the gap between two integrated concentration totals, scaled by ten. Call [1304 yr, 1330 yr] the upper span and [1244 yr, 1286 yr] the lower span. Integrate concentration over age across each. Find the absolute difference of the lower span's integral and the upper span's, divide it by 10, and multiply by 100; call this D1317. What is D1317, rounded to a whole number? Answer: 454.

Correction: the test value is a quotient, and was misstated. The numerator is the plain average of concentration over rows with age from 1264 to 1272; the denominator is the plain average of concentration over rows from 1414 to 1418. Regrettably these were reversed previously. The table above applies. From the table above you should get 0.94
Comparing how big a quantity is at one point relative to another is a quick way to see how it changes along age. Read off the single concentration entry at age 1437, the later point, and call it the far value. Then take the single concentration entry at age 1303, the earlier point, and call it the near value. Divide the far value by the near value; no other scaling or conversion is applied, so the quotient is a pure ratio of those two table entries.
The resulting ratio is 0.98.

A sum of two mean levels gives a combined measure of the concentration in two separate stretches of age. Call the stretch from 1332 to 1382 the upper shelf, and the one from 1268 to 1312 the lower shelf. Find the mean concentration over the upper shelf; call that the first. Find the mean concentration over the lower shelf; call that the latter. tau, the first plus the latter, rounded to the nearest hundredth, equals 5.57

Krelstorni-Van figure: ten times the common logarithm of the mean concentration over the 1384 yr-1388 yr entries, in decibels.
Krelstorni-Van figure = 4.49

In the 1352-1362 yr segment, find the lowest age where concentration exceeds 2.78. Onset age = 1353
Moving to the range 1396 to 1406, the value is 1399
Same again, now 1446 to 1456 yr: 1453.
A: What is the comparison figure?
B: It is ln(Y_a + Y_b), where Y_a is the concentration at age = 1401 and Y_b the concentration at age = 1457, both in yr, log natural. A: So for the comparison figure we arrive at 1.71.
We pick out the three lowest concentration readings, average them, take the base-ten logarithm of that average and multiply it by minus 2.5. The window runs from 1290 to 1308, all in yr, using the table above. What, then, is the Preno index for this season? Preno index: -1.08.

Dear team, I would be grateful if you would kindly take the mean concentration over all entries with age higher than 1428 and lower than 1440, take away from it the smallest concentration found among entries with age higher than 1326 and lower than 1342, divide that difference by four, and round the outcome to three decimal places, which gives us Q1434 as 0.014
